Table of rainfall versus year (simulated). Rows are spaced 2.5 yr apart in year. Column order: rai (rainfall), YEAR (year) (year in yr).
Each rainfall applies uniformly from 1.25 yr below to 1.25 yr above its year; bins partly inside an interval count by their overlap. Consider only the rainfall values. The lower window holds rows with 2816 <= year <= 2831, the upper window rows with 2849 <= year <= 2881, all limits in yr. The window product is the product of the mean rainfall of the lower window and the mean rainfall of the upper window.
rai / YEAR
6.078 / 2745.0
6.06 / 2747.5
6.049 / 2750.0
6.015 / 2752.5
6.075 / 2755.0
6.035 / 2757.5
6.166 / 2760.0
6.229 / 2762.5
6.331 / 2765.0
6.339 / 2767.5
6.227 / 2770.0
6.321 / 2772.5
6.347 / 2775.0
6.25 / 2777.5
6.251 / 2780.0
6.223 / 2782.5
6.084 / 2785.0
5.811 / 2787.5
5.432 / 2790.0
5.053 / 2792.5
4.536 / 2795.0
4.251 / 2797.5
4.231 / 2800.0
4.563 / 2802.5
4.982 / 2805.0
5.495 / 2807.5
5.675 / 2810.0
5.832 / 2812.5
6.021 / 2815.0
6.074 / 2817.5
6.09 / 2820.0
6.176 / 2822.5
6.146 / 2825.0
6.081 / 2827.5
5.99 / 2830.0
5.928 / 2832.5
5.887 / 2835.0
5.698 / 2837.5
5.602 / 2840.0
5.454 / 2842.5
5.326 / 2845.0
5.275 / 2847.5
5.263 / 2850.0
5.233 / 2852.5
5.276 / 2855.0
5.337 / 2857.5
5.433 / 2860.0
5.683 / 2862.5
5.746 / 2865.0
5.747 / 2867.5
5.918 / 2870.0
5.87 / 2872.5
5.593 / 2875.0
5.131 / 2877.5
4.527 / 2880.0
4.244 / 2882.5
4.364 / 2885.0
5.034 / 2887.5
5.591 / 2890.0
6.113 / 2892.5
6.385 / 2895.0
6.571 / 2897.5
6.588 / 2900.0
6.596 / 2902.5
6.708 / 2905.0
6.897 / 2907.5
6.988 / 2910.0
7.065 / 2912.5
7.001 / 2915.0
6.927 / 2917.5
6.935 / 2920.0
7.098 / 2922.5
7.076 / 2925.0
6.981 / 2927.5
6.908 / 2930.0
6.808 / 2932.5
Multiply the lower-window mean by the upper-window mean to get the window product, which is 33.2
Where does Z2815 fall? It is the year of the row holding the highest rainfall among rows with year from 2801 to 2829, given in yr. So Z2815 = 2822.5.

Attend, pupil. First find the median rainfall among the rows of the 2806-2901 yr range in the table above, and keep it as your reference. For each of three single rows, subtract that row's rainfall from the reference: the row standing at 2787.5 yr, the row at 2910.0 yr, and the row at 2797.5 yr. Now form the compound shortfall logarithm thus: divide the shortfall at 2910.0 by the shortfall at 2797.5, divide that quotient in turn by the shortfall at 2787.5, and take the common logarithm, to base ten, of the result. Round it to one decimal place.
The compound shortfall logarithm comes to 0.9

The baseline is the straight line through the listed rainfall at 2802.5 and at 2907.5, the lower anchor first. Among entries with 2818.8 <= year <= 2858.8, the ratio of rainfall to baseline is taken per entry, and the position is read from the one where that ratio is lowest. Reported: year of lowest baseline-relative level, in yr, 2855.0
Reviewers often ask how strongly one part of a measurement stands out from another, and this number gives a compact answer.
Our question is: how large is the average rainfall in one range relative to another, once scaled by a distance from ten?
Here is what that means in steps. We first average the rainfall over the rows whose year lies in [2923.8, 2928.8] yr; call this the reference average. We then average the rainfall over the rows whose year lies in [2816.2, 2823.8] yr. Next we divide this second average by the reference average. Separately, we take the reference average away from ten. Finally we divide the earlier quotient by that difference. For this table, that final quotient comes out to 0.293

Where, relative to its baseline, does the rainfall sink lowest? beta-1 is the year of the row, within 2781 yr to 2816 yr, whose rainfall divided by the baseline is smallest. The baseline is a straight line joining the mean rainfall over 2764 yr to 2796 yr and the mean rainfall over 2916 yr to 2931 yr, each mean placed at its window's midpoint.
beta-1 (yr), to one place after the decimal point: 2800.0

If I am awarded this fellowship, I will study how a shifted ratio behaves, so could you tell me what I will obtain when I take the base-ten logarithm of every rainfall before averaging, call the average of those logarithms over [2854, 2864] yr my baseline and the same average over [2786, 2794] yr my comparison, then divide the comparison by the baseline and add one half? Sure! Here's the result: 1.50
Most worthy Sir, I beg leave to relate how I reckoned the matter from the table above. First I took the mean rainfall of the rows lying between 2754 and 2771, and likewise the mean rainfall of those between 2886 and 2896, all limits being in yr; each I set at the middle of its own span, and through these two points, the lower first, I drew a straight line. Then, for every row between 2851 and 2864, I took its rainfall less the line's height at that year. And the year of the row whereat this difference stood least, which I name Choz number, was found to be 2852.5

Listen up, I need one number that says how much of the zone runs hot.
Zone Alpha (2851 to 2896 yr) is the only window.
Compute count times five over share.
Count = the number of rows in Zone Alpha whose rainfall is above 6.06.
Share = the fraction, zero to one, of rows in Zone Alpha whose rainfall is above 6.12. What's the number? 180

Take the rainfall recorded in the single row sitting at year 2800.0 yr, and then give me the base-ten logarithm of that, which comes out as 0.626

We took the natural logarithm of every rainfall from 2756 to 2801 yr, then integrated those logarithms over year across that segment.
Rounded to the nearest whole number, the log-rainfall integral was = 79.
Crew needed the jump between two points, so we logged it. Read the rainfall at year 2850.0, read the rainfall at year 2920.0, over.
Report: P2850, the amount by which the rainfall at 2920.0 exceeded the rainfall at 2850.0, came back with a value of 1.7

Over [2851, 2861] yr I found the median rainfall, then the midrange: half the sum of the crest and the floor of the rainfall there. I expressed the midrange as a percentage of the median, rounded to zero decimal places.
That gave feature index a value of 100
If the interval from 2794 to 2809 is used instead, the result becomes 107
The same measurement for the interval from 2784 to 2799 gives 99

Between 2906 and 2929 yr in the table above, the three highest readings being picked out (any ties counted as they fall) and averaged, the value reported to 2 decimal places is 7.08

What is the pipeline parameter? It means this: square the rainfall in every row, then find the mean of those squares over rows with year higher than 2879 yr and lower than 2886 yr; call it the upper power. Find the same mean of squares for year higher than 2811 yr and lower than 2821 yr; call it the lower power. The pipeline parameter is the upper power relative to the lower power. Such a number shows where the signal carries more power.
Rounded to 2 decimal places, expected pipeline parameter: 0.53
